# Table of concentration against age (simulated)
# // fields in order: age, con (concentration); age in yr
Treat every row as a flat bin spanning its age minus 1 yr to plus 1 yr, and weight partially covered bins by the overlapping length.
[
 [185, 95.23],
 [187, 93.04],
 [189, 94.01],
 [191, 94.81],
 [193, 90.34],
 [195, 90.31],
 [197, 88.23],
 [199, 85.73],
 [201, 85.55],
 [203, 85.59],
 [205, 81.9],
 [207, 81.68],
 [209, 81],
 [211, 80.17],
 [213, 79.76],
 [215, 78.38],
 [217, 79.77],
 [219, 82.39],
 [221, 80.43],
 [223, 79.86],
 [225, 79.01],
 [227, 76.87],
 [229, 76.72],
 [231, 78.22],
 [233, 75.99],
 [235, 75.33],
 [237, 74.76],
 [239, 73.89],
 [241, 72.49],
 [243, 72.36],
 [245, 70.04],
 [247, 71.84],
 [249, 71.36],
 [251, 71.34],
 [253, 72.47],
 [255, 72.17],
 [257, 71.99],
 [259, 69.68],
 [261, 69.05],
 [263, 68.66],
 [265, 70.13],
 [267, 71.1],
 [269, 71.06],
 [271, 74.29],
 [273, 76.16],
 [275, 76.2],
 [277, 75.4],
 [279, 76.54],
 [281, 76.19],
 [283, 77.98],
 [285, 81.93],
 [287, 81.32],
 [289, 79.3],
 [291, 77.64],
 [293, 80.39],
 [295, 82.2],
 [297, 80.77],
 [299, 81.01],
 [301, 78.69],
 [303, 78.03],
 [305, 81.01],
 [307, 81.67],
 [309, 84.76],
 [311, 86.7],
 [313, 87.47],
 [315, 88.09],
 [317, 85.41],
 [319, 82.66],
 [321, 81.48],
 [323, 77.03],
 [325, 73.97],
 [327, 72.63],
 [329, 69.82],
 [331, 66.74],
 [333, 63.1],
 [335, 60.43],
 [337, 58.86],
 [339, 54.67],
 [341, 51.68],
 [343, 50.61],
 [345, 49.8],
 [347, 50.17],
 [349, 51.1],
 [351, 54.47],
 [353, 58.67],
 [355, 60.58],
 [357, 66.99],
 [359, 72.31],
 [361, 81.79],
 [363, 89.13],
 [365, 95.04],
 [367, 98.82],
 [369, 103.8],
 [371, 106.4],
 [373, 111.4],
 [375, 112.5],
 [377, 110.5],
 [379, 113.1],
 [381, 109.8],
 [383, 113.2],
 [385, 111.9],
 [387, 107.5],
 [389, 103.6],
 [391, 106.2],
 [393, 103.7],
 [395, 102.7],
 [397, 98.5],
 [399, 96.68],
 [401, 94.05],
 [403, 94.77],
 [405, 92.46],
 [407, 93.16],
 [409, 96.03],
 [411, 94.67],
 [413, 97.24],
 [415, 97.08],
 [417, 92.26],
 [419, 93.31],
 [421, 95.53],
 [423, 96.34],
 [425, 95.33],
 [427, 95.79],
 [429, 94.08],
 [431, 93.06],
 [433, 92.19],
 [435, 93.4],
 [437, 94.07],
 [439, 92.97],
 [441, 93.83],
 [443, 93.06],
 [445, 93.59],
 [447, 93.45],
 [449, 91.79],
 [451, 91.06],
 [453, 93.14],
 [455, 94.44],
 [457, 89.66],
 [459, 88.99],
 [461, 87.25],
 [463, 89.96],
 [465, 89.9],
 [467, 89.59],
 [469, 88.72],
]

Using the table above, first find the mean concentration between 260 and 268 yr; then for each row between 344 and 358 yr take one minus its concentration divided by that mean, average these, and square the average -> 0.039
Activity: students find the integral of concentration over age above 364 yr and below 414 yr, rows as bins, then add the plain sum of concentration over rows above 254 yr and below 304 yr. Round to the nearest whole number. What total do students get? 7033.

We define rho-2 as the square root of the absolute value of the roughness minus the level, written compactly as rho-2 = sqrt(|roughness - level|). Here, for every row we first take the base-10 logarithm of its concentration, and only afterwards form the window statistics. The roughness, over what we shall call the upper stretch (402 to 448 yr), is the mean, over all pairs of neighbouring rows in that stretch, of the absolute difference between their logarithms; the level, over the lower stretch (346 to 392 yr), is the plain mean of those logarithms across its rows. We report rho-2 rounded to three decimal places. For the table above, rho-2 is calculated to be 1.391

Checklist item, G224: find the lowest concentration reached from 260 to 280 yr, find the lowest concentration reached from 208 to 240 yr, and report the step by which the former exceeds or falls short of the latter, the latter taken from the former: -5.2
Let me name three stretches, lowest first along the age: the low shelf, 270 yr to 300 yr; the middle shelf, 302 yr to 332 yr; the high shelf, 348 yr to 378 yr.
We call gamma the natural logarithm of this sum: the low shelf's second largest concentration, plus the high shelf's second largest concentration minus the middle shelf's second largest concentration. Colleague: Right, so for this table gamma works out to 4.66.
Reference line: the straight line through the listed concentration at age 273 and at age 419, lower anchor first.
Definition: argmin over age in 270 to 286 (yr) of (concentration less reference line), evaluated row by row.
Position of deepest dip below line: 271 yr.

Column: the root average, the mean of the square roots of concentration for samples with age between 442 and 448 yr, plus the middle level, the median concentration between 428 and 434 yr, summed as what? 103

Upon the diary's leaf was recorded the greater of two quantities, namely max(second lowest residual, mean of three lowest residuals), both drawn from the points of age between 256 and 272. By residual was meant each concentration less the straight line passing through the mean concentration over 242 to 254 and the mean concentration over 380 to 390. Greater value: -6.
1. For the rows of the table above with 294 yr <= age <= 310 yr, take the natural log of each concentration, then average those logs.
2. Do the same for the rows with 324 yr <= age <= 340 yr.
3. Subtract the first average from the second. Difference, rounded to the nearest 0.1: -0.2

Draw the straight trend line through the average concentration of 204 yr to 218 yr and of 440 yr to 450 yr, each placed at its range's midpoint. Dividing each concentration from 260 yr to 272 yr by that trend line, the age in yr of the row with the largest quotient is 271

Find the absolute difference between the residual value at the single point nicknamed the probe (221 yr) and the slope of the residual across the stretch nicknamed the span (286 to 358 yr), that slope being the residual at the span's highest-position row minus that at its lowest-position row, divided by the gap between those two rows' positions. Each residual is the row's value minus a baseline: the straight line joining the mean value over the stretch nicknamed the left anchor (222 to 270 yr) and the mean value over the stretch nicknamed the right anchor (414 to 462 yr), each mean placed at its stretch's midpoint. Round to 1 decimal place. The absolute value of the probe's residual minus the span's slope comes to 10.2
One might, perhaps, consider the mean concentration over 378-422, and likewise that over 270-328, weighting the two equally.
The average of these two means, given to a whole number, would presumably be 90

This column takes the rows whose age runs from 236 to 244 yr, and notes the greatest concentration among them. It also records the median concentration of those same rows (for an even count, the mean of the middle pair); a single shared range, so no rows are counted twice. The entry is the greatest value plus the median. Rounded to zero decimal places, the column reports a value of 148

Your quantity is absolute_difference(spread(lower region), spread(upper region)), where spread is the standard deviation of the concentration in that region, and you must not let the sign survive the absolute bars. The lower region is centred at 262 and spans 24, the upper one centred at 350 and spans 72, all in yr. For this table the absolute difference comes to 20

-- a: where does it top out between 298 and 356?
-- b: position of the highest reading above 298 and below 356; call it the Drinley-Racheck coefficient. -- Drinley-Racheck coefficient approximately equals 315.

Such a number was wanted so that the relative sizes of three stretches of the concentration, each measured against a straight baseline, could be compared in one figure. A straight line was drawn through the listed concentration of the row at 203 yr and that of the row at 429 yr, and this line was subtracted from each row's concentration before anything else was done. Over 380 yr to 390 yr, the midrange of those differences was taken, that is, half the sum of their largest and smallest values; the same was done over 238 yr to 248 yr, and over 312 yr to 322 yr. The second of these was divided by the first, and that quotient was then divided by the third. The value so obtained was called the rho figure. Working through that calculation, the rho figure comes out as 0.2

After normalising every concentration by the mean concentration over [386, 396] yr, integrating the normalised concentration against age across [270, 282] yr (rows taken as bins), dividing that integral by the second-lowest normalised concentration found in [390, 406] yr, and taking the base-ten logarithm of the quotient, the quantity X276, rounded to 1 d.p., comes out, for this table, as 1.0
